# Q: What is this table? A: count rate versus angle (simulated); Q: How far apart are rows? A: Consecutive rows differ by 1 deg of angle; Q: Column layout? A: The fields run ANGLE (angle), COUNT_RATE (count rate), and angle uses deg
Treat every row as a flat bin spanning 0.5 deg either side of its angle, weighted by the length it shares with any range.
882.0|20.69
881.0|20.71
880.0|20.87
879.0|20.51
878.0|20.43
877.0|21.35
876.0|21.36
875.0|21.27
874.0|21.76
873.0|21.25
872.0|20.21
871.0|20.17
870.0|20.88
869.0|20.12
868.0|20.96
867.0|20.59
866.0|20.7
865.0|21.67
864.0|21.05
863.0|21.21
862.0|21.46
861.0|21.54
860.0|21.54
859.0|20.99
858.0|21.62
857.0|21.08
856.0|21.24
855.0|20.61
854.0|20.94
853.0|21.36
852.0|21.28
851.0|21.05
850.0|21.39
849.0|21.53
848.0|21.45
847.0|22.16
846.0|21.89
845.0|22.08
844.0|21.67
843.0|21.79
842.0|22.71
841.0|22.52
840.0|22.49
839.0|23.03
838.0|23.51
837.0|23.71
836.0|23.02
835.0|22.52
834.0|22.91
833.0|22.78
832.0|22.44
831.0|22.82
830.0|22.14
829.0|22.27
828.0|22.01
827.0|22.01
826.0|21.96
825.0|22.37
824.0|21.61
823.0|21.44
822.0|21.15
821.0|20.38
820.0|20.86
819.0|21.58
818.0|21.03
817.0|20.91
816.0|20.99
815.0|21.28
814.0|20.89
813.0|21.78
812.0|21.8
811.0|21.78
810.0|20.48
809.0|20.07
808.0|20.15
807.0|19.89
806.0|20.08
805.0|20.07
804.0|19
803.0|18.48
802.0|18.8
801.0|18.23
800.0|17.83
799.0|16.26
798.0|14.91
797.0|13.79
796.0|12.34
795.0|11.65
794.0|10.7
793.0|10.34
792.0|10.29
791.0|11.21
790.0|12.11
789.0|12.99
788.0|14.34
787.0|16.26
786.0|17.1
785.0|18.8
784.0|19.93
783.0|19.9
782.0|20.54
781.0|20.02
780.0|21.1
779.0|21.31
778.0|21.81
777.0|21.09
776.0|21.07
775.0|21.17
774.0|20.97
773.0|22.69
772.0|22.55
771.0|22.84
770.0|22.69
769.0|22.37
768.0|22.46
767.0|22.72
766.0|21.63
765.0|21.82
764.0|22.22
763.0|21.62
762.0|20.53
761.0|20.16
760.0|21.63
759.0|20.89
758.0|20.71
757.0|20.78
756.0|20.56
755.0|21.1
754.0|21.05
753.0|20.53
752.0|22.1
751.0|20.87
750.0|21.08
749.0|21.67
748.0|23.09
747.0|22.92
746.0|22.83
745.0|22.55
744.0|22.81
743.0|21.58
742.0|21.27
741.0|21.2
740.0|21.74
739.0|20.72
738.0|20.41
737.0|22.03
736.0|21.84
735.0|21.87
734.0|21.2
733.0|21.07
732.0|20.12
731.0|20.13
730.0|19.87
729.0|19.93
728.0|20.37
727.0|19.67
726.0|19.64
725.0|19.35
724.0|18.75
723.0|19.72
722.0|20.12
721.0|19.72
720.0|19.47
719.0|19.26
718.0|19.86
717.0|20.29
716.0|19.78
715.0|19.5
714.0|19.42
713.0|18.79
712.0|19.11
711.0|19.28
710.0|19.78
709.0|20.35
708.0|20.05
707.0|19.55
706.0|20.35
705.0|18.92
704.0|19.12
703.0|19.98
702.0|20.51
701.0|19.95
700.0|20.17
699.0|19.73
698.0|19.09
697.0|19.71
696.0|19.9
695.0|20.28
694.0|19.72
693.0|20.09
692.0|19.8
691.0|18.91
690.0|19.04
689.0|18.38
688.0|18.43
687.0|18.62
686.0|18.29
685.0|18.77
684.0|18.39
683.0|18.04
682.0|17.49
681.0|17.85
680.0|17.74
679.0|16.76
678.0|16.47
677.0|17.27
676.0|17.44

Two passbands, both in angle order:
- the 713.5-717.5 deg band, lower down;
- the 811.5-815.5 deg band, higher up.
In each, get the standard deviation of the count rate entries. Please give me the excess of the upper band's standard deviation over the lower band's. 0.0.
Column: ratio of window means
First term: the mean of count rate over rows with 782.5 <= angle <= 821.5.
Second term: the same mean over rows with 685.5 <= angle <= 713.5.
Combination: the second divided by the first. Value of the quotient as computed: 1.10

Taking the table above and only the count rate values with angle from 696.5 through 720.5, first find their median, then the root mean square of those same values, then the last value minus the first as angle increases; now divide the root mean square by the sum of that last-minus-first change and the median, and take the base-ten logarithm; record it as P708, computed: 0.00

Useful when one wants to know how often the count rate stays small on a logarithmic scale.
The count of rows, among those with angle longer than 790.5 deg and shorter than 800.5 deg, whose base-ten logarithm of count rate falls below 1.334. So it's 10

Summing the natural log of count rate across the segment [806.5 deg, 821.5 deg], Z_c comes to 45.6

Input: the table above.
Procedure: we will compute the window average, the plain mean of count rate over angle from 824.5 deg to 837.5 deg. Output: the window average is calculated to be 22.5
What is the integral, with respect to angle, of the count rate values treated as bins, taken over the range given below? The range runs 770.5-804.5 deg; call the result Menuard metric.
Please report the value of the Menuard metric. 592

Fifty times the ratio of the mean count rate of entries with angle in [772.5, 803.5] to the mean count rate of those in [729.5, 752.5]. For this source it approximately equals 40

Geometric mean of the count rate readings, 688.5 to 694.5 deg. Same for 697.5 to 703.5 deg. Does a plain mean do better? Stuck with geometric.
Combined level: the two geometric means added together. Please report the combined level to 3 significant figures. 39.2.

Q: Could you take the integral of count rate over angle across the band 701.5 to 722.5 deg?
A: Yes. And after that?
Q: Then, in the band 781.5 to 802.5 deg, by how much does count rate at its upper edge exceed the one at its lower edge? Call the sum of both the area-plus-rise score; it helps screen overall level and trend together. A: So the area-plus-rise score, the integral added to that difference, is 411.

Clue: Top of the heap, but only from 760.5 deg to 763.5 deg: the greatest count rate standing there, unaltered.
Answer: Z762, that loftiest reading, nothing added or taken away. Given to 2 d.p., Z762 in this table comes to 21.62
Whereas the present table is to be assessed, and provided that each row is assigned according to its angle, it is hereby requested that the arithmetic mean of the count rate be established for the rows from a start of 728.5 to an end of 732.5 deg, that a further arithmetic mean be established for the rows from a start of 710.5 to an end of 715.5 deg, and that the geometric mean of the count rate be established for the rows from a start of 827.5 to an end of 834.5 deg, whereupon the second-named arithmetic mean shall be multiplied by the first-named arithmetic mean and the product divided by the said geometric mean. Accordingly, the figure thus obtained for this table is 17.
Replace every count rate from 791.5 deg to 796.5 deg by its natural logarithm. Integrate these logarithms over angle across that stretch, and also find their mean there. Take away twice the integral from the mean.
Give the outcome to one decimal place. -21.6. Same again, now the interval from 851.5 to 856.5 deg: -27.4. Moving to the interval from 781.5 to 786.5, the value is -26.6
